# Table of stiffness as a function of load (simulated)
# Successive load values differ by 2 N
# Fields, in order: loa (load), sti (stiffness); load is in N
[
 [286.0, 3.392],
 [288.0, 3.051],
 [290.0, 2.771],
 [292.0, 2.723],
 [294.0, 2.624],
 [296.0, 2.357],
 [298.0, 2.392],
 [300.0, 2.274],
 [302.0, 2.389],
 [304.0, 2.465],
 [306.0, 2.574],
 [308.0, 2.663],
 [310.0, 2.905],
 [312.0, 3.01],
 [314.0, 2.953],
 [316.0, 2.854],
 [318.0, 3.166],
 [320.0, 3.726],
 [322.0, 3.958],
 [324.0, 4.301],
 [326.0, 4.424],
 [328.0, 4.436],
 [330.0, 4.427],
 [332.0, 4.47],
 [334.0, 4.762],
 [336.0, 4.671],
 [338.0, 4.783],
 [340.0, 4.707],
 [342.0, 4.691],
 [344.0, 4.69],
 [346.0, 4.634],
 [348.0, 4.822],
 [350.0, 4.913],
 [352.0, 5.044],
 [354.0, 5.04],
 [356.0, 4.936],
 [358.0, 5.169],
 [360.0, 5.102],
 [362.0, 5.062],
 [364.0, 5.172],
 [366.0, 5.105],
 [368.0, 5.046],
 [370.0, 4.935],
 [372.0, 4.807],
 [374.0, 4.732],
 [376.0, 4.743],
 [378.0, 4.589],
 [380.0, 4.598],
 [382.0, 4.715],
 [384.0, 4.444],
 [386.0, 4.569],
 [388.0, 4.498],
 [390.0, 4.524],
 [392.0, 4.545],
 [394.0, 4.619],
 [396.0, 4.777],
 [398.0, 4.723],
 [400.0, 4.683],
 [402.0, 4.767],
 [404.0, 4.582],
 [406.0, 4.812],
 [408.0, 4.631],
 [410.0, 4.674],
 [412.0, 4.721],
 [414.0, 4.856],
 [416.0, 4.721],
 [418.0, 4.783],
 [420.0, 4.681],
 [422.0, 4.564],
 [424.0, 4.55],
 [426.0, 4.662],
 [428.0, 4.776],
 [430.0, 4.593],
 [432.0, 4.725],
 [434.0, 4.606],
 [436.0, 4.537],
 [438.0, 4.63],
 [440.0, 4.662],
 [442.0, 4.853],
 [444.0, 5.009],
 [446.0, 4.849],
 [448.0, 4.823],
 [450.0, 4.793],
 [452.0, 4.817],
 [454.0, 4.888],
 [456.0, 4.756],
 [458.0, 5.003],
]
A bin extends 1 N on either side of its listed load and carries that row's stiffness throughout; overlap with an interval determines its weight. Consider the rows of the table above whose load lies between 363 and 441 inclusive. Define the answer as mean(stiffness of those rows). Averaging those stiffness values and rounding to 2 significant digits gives 4.7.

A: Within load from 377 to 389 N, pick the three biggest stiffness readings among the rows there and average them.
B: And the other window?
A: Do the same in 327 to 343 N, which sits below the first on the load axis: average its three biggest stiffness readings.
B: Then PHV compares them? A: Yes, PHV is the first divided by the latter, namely 0.98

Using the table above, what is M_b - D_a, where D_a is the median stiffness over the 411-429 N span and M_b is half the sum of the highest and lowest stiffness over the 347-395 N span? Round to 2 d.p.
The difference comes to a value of 0.09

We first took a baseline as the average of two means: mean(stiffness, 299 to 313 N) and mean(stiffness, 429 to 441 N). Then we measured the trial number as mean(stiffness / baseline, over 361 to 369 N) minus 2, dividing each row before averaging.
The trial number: -0.59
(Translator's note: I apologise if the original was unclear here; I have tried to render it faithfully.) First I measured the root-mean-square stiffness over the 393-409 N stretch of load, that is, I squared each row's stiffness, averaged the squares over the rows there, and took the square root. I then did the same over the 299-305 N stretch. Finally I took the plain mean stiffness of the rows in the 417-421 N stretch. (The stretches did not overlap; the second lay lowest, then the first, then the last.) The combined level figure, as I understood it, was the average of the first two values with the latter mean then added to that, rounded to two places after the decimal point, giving 8.27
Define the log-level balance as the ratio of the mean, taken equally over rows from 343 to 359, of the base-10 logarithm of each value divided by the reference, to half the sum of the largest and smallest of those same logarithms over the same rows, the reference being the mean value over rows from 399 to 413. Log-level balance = 1.04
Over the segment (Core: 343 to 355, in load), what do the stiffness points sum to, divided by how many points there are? 4.86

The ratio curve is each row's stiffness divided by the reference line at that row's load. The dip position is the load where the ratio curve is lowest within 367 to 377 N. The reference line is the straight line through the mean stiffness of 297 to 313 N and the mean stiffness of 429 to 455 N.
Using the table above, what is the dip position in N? 376.0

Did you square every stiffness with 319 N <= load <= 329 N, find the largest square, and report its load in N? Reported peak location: 328.0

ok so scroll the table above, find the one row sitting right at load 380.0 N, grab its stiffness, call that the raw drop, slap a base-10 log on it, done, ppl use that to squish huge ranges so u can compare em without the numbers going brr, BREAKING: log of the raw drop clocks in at 0.66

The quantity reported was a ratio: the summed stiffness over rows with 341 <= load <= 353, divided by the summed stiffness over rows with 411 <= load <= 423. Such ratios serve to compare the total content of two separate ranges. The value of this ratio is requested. 1.0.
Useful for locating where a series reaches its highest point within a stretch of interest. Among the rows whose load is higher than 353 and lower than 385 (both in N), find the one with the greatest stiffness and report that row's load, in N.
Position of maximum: 364.0 N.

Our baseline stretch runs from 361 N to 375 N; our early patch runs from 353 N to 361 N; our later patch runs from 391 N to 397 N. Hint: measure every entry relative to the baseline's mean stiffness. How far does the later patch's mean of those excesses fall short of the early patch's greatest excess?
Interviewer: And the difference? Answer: 0.5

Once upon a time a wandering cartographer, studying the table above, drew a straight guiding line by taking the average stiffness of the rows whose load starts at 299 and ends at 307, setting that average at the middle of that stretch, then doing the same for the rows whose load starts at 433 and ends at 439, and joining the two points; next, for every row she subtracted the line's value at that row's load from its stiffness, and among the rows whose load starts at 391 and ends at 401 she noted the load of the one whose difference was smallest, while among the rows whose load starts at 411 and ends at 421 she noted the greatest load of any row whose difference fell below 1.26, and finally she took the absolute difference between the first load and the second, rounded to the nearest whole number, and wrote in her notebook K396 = 28 N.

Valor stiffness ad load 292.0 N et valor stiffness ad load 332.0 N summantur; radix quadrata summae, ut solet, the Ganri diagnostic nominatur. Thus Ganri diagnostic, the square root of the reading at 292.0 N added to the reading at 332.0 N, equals 2.7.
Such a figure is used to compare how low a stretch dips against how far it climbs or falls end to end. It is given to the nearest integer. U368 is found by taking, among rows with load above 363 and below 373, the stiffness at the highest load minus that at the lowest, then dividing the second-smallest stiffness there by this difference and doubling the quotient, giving -27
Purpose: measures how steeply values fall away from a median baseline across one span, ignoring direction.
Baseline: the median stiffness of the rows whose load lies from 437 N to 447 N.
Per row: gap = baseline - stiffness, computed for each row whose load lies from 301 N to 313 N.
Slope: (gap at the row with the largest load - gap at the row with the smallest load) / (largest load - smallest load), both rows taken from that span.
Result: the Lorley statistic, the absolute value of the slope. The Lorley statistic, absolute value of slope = 0.062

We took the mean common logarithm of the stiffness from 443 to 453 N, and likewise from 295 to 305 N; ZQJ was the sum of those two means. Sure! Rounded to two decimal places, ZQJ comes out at 1.06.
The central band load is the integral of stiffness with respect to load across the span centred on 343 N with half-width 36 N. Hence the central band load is 319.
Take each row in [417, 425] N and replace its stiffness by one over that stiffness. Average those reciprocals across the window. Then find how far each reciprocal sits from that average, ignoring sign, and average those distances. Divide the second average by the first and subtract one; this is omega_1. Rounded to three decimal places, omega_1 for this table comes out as -0.981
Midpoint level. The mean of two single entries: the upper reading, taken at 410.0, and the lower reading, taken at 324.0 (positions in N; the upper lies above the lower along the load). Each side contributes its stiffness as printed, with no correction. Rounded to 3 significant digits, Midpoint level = 4.49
